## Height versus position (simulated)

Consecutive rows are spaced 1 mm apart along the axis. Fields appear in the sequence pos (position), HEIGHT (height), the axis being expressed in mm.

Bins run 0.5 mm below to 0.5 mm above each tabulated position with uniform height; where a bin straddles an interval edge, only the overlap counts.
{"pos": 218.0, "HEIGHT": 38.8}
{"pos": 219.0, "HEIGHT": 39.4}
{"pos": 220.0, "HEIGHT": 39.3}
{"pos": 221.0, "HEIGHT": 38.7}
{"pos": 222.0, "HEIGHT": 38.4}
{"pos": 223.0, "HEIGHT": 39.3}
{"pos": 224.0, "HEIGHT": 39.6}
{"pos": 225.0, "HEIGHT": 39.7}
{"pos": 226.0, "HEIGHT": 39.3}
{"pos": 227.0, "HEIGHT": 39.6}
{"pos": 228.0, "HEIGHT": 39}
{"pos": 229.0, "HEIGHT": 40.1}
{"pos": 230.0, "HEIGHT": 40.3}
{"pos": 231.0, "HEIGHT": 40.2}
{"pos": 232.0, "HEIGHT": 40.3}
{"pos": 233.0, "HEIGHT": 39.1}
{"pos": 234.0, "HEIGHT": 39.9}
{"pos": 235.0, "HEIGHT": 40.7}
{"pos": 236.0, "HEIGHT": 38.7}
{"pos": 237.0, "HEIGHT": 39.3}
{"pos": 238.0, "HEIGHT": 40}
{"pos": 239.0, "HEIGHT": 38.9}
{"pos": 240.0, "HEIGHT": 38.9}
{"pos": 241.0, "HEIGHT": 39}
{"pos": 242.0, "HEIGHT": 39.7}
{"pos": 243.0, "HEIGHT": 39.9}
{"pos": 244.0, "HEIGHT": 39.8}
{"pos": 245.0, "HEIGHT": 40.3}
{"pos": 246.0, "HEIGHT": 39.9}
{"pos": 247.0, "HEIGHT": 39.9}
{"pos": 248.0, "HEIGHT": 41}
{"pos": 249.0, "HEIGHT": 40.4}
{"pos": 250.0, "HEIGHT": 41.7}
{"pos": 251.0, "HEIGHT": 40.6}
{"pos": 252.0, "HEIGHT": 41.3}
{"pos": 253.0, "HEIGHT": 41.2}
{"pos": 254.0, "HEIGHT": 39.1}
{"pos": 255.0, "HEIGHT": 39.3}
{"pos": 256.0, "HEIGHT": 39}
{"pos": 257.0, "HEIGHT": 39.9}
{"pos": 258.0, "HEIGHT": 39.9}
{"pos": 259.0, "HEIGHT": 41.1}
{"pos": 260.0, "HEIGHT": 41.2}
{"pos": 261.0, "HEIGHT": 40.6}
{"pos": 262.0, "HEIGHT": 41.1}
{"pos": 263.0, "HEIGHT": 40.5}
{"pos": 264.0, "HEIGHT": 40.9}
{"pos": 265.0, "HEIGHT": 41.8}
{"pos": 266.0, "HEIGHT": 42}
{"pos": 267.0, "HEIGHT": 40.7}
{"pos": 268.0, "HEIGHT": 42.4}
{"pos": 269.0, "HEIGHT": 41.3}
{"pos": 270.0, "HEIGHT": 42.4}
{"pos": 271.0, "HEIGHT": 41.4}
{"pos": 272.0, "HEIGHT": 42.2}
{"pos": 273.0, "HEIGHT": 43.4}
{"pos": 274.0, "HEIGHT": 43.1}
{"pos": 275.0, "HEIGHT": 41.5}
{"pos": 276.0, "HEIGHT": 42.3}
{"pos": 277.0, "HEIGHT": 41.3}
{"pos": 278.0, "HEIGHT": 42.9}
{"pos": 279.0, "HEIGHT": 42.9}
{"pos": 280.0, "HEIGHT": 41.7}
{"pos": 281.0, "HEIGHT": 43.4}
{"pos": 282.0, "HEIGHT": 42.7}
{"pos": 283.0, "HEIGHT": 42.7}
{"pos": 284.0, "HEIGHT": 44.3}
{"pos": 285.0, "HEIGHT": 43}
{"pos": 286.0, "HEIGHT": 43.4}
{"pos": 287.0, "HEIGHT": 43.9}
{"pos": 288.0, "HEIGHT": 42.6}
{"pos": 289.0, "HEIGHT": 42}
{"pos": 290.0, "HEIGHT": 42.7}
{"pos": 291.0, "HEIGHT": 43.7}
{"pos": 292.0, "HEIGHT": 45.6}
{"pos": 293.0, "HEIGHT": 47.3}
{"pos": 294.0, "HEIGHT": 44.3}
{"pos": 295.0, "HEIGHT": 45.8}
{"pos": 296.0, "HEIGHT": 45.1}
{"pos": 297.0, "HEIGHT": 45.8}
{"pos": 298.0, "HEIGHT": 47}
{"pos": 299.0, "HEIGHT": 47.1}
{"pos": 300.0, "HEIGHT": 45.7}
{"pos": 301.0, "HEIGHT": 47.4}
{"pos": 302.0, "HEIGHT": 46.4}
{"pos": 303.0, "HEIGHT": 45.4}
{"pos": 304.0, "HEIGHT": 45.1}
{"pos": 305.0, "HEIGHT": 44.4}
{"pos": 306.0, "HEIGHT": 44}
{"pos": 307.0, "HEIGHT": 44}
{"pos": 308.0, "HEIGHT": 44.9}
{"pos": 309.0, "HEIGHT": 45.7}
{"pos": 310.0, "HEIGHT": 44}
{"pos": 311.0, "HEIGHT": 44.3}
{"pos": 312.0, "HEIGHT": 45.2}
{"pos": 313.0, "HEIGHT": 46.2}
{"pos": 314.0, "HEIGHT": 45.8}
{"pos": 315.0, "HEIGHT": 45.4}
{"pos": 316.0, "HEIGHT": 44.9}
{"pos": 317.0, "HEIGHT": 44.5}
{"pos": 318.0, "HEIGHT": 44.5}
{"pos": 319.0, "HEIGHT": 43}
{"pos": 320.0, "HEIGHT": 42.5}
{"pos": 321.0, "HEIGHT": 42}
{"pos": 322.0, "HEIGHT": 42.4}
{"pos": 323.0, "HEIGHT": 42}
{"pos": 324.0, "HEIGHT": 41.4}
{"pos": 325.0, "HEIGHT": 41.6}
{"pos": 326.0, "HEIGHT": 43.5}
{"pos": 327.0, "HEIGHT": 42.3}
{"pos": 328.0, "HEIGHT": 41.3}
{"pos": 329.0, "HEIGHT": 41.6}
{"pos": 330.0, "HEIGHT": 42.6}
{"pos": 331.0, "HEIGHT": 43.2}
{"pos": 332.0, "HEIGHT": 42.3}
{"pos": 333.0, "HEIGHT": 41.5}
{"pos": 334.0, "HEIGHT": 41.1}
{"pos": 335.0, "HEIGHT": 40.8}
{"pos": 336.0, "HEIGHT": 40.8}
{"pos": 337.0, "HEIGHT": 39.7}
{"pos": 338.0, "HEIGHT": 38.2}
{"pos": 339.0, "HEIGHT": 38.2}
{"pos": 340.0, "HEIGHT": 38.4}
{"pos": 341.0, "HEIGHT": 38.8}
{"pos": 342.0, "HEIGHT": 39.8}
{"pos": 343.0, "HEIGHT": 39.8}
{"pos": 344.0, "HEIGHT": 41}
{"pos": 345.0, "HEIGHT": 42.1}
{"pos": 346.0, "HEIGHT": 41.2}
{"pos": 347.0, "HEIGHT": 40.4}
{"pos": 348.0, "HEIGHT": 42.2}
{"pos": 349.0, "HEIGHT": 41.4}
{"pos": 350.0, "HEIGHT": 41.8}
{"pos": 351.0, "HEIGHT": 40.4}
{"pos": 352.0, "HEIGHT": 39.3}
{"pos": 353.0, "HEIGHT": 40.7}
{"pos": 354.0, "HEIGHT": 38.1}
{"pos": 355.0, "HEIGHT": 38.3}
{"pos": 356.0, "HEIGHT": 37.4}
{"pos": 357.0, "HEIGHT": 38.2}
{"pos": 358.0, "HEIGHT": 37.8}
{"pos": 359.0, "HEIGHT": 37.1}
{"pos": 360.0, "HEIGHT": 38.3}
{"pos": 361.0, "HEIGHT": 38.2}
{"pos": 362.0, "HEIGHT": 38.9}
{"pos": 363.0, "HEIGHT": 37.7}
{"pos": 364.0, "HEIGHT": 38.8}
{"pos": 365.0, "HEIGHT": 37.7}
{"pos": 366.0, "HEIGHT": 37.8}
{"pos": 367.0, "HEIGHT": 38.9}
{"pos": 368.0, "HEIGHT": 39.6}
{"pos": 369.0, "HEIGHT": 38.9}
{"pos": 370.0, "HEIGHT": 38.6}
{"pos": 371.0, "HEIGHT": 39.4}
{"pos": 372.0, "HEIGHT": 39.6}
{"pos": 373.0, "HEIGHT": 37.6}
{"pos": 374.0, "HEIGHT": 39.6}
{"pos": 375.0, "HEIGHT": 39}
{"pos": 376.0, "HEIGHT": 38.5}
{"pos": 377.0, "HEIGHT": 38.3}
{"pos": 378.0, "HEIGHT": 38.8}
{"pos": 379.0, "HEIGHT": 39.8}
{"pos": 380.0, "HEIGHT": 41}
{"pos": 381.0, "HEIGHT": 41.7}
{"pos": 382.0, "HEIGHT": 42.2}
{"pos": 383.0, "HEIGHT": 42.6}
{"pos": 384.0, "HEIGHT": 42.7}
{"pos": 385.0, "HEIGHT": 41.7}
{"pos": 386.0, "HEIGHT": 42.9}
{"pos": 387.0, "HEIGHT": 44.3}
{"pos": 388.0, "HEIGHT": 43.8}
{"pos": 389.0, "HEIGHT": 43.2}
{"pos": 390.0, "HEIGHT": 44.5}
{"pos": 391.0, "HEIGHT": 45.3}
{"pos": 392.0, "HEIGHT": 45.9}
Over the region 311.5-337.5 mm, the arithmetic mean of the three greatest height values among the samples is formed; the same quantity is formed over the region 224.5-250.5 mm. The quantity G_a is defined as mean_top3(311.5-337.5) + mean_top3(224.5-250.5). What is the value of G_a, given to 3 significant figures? 86.9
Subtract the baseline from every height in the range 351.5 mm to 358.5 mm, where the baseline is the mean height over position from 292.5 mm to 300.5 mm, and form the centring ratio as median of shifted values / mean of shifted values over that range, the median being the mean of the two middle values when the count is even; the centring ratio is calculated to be 1.05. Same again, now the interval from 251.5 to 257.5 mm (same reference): 1.06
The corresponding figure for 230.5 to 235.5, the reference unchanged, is 0.97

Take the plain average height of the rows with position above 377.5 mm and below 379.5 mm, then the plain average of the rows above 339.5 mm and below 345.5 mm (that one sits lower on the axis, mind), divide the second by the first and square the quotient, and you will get 1.04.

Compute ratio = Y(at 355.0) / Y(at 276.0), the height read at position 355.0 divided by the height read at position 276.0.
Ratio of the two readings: 0.91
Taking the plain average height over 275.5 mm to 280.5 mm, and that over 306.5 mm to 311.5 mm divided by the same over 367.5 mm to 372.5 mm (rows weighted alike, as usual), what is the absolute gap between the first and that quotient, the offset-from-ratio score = 41.1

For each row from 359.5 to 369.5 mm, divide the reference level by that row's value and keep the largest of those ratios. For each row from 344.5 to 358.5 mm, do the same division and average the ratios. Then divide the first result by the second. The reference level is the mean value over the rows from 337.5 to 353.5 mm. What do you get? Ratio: 1.06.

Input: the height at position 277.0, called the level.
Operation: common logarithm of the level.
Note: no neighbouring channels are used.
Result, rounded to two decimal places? 1.62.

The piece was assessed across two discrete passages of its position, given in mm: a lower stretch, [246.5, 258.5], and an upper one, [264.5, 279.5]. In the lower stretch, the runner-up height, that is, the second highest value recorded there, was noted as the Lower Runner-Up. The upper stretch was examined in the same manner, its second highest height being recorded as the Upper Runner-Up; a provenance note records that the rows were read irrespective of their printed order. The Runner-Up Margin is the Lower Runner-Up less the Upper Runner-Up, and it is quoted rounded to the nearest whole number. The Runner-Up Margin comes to -2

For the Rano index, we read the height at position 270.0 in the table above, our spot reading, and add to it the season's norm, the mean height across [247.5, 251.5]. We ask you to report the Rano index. 83.3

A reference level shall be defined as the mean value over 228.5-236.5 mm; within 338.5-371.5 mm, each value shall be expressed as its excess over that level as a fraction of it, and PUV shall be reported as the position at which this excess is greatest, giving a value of 348.0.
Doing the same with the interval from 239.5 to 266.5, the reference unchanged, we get 266.0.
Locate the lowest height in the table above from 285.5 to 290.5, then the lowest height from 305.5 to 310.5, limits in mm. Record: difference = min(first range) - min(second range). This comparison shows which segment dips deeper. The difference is -2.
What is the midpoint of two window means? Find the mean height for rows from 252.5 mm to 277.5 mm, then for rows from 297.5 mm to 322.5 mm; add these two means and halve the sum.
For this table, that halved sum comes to 43.0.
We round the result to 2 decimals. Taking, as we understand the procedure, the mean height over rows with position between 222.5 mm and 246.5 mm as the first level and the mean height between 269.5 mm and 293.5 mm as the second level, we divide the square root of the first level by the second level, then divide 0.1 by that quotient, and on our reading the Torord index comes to 0.68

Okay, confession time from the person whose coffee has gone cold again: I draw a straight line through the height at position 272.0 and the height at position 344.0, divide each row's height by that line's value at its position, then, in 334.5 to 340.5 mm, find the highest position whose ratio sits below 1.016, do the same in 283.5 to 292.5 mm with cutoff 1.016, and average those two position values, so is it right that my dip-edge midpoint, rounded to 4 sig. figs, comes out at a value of 314.5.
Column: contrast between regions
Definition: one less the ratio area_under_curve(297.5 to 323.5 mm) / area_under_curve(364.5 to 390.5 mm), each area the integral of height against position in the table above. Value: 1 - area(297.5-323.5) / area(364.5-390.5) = -0.11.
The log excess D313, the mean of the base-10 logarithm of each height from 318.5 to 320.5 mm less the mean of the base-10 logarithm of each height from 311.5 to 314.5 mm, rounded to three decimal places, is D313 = -0.029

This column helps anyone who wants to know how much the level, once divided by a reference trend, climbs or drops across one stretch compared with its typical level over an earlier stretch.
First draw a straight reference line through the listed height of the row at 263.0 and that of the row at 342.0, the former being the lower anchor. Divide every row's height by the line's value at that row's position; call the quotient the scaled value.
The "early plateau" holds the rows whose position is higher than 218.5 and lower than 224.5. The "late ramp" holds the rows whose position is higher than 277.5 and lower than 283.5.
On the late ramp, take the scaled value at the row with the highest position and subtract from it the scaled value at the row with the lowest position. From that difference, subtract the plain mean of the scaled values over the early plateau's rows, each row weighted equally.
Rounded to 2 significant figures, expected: -0.96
